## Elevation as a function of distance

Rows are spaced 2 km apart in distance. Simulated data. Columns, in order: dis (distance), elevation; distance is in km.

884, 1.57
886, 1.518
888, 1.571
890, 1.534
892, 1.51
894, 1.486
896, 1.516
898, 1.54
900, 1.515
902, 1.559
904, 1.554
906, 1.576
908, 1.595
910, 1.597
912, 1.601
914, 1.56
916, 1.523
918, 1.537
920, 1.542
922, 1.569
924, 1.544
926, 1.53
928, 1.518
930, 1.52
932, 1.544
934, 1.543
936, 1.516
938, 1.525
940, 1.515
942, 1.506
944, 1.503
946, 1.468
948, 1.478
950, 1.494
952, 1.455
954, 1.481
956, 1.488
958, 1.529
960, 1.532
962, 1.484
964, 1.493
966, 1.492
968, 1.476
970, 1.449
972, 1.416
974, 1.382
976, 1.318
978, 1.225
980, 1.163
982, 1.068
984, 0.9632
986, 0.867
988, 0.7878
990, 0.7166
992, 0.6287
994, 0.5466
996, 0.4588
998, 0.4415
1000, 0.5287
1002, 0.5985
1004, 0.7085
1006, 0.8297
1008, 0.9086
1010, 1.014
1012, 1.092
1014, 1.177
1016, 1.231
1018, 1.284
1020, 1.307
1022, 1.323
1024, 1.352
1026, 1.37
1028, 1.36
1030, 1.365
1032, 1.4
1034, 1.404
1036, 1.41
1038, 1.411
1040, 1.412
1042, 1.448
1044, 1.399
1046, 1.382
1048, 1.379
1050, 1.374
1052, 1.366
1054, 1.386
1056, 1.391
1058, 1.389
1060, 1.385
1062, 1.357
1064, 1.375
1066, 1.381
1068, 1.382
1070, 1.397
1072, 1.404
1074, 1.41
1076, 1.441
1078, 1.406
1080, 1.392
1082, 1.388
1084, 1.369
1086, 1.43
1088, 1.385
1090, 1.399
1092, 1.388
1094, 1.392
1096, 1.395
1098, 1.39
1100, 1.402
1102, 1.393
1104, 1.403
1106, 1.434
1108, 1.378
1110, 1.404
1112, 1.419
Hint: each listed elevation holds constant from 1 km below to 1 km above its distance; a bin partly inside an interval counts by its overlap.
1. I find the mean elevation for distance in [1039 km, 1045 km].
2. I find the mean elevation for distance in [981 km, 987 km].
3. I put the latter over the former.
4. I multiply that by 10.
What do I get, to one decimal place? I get 6.8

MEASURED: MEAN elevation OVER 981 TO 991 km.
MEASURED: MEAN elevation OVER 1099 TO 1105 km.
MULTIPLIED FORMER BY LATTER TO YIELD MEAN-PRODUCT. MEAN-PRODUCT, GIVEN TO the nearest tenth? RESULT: 1.2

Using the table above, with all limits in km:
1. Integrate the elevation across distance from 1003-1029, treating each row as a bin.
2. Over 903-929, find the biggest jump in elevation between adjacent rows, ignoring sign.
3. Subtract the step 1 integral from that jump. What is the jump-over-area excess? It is -30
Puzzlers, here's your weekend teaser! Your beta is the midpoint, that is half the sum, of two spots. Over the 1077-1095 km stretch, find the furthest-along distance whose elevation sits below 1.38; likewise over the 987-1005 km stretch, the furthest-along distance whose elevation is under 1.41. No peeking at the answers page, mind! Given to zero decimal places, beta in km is 1044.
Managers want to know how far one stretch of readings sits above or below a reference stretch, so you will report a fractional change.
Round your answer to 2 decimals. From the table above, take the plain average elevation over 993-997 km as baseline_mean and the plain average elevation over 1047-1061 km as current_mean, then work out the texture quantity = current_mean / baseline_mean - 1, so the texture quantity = 1.75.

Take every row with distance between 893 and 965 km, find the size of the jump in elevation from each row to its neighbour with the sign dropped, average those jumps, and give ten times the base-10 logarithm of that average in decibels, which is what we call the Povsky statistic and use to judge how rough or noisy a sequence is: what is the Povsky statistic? -17.2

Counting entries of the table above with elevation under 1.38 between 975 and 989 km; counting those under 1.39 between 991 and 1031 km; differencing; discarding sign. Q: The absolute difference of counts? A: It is 13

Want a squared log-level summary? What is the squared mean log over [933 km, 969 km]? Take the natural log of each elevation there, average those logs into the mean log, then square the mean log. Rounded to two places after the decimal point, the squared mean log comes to 0.16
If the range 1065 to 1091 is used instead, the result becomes 0.11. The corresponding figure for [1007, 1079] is 0.08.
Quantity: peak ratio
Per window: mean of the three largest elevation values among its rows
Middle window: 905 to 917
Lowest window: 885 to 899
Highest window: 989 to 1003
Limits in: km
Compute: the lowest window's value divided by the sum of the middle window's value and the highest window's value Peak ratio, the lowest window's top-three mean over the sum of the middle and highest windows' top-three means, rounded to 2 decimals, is 0.69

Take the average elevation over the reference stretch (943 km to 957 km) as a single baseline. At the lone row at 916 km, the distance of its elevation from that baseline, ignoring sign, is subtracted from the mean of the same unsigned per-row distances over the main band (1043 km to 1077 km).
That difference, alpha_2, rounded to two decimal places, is 0.05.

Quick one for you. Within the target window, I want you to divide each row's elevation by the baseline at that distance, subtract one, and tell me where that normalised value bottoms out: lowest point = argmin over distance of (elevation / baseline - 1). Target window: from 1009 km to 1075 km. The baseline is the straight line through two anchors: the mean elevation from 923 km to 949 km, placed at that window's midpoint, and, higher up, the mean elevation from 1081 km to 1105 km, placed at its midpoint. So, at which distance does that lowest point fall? 1010 km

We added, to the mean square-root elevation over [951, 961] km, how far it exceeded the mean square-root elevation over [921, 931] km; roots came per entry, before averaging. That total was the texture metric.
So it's 1.21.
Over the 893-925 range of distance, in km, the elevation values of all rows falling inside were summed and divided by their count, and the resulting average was 1.55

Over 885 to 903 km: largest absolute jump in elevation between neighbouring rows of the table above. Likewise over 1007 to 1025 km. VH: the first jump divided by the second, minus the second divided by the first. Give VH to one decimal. -1.5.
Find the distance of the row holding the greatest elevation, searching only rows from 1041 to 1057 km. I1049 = 1042 km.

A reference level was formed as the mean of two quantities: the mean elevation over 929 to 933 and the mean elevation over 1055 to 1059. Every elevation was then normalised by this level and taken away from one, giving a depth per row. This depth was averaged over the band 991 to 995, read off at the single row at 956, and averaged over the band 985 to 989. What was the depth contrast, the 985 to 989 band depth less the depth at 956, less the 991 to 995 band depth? -0.15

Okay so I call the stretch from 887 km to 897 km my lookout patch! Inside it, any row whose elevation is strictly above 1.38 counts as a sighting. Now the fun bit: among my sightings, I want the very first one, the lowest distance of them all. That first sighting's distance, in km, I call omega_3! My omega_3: 888 km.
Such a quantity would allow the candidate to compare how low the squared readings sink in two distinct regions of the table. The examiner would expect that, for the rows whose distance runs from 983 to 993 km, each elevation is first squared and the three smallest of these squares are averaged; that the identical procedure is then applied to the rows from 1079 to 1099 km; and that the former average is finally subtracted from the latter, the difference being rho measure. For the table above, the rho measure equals 1.4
